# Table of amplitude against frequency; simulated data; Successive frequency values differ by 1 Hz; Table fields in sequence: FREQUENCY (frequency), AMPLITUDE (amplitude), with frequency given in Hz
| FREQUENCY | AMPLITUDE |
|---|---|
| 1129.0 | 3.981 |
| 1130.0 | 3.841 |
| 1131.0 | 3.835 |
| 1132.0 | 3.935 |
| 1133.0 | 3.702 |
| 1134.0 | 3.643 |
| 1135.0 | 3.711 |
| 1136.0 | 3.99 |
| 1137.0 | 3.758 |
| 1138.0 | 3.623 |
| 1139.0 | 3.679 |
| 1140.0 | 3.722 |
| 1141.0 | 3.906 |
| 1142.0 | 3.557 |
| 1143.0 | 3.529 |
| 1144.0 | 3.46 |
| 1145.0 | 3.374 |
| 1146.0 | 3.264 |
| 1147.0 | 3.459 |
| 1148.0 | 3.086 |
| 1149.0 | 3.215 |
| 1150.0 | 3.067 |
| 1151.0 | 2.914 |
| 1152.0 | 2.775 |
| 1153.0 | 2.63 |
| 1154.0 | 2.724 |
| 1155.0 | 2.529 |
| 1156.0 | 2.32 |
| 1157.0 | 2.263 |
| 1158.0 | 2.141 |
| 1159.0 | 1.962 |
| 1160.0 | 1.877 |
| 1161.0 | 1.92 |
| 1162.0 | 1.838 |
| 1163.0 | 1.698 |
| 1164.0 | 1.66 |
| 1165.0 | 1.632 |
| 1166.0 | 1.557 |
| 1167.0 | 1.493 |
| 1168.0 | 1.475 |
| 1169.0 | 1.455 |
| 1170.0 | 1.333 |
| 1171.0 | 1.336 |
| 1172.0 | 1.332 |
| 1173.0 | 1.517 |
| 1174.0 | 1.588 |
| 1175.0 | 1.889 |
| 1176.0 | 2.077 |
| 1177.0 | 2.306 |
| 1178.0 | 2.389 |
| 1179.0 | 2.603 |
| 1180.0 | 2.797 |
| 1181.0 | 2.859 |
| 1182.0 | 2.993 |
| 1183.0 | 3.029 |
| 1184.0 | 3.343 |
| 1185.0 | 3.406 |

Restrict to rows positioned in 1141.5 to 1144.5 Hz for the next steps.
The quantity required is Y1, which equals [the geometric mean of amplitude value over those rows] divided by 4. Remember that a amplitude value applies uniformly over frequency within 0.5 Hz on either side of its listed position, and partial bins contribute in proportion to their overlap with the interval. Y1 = 0.88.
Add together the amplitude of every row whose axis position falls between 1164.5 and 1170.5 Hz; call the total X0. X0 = 9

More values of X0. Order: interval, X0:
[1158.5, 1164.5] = 11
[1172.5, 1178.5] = 12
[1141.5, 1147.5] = 21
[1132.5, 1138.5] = 22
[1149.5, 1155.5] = 17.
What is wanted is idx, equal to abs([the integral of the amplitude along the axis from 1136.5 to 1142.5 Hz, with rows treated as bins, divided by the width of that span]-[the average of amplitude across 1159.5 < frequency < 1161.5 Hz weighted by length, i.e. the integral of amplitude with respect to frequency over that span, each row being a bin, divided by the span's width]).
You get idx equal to 1.8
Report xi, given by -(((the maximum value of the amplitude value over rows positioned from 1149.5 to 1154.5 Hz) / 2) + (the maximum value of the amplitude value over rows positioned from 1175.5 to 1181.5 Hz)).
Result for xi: -4.4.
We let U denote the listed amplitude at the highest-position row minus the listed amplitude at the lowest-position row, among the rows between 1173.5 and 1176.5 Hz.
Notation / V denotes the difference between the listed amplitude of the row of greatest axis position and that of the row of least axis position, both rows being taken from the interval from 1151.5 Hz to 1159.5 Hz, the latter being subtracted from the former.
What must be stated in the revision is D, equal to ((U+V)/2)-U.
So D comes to -0.7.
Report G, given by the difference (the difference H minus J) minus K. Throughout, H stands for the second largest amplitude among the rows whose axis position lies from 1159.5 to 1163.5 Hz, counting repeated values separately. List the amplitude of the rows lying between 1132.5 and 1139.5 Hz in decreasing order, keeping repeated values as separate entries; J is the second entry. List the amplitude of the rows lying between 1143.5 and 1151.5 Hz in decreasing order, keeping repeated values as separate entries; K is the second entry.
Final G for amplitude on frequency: -5.3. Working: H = 1.877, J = 3.758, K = 3.459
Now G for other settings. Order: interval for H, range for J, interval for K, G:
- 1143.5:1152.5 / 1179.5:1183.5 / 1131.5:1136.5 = -3.5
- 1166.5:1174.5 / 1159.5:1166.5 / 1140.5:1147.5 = -3.9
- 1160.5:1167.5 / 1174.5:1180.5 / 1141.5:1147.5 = -4.3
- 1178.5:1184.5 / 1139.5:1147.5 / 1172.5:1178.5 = -3.0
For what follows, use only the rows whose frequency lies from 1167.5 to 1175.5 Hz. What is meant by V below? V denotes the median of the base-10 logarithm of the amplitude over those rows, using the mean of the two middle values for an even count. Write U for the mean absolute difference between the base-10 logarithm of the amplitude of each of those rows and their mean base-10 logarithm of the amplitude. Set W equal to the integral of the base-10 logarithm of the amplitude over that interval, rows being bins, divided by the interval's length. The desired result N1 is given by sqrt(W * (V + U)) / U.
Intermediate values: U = 0.037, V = 0.17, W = 0.17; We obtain 5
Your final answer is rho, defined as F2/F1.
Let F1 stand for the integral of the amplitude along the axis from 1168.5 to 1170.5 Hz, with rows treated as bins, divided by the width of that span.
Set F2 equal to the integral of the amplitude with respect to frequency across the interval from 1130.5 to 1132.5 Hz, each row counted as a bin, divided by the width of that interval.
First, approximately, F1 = 1.4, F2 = 3.9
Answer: 2.8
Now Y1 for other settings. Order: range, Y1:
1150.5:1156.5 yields 0.66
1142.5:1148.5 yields 0.84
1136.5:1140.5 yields 0.92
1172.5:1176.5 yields 0.44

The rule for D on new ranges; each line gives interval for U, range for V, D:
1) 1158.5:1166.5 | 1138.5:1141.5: 0.3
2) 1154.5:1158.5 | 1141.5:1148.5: 0.0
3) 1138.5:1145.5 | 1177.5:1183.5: 0.5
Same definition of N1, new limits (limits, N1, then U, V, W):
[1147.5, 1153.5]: 19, 0.026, 0.48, 0.47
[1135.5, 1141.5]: 46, 0.013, 0.57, 0.58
